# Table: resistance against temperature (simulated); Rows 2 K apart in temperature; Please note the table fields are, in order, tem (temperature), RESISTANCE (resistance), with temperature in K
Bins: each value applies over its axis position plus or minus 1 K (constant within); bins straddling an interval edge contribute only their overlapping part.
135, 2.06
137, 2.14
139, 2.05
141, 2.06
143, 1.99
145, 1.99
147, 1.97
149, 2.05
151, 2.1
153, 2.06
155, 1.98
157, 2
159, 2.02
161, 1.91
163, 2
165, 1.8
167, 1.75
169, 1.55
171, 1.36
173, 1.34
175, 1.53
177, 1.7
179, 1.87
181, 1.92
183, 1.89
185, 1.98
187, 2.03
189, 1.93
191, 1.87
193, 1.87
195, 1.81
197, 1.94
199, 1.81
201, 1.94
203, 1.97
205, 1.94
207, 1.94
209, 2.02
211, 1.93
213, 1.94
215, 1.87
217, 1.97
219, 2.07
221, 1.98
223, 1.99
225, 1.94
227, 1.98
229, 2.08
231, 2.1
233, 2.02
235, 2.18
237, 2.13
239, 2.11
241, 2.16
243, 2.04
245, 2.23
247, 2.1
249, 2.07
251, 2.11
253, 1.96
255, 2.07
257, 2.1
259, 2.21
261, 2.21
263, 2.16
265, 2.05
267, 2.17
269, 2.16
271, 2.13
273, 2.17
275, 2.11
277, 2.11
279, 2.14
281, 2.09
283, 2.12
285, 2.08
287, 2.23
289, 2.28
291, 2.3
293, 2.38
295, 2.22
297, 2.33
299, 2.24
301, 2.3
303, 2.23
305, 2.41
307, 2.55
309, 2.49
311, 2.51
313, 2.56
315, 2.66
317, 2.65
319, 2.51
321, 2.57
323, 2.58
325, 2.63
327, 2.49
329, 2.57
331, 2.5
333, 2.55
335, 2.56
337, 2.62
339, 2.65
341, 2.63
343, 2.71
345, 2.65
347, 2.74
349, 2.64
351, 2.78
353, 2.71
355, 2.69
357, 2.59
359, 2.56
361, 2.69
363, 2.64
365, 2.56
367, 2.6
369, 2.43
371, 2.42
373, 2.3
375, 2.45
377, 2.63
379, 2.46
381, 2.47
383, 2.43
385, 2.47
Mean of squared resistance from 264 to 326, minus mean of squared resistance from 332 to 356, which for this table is -1.66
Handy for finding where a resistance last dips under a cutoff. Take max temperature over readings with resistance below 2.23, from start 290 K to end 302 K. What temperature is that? 295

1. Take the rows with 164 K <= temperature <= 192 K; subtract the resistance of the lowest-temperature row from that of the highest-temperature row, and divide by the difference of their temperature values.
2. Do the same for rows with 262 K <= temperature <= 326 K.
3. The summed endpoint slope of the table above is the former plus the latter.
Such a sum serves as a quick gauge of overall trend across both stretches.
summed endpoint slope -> 0.010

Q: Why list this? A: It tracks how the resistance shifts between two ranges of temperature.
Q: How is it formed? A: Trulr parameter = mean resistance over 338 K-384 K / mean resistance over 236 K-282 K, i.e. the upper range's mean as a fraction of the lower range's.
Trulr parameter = 1.2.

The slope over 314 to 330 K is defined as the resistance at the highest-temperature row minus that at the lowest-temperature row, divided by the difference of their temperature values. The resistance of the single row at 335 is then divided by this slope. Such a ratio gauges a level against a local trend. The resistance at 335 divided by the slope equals -398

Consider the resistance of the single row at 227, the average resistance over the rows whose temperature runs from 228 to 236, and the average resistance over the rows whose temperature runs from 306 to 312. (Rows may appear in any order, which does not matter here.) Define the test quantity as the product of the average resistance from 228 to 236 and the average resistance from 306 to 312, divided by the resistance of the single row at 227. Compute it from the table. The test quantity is 2.7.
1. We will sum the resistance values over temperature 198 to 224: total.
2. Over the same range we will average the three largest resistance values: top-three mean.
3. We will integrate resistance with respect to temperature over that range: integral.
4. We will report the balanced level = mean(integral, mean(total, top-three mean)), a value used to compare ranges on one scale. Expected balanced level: 32.2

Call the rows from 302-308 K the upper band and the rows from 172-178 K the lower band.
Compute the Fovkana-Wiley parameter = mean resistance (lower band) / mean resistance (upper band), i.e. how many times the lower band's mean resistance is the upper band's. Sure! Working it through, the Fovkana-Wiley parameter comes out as 0.64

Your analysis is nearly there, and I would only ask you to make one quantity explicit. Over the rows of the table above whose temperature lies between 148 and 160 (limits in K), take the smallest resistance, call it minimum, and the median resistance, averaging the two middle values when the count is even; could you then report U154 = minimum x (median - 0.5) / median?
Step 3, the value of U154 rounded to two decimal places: 1.49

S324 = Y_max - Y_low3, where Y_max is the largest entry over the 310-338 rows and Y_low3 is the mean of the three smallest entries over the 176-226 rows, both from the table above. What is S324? 0.9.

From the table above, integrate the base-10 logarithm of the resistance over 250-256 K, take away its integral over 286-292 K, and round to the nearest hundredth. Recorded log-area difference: -0.27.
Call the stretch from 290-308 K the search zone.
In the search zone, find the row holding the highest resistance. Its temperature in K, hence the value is 307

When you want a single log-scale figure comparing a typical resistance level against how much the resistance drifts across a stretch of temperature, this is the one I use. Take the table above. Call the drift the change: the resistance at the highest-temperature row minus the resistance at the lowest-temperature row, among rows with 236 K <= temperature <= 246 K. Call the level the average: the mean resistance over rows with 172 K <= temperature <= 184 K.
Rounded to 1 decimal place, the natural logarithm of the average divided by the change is 2.8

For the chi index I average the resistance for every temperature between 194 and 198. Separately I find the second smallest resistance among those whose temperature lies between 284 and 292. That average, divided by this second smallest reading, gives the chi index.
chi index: 0.84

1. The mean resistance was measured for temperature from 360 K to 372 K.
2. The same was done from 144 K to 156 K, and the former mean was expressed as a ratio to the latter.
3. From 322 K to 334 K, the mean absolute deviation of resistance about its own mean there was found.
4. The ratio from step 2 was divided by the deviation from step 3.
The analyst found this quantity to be 32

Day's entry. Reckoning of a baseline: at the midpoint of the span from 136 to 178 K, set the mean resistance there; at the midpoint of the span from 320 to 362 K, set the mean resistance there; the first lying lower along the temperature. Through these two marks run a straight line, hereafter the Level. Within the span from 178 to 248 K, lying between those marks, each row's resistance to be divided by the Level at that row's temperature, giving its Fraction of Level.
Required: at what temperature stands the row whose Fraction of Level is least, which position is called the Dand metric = 199 K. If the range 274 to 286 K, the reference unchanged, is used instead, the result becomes 285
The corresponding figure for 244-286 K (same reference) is 253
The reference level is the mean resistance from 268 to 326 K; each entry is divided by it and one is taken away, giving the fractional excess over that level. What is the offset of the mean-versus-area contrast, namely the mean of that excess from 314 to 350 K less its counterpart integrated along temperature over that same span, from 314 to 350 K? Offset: -4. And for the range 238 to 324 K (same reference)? 3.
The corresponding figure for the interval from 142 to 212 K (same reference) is 13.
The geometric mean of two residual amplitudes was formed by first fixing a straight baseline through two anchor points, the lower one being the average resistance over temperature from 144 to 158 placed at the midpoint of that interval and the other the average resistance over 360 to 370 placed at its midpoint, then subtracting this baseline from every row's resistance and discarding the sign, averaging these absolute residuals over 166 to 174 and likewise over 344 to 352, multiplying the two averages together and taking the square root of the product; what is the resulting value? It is 0.305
